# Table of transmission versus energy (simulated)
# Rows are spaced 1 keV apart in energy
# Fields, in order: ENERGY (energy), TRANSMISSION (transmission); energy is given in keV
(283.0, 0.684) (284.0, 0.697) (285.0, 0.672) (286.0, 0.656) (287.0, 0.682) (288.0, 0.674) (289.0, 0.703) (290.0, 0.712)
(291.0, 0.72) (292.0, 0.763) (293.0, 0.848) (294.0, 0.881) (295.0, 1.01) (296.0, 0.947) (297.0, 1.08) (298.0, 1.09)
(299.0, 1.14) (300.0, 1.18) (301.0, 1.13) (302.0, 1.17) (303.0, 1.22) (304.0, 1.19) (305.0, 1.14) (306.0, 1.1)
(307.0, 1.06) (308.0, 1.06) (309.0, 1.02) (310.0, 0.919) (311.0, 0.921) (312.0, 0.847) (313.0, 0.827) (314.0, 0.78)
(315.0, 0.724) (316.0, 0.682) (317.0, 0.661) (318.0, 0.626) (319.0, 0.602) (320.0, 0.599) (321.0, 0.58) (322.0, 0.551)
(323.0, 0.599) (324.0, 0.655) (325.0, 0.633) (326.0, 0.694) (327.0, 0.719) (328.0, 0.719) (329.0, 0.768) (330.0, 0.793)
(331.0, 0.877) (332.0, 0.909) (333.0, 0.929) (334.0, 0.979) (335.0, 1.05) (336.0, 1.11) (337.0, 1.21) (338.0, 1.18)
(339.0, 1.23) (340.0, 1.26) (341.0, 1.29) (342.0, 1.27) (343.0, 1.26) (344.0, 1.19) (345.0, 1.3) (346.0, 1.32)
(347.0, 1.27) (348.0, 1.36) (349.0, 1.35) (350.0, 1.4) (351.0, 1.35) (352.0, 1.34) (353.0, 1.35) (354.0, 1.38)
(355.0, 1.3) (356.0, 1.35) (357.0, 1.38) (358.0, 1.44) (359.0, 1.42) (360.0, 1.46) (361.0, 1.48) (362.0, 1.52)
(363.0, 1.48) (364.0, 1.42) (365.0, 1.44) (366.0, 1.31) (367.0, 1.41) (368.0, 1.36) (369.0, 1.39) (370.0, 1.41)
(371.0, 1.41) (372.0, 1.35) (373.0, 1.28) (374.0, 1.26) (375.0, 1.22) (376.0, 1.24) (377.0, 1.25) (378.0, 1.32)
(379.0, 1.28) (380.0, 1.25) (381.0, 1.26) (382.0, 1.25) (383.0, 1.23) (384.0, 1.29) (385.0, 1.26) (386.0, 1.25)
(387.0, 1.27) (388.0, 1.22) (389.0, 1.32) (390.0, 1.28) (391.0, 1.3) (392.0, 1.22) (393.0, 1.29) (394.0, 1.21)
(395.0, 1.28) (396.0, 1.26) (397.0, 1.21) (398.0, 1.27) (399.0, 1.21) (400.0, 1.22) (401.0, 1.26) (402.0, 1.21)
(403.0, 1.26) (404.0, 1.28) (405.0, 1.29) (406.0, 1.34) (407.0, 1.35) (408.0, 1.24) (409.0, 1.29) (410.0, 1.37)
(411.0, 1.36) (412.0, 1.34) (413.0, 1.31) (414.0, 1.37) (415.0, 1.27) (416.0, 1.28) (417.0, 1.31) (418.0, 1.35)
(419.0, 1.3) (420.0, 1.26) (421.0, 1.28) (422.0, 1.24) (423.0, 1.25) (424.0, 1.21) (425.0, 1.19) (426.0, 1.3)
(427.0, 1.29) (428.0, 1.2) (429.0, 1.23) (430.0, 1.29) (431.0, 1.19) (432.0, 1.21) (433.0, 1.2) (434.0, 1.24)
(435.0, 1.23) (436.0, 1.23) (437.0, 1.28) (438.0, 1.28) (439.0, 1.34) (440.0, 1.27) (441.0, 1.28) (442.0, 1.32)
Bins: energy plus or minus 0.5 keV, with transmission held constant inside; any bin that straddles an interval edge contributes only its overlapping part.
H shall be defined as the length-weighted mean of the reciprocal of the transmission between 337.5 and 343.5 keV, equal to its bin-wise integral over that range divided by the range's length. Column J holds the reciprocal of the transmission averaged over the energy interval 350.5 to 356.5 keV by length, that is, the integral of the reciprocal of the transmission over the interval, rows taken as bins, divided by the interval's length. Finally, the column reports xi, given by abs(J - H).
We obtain 0.06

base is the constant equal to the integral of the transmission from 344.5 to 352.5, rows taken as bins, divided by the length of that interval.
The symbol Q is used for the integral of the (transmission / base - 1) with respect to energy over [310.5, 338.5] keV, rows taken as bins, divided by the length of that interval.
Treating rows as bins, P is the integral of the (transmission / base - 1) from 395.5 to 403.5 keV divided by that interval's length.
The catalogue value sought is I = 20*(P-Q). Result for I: 6.6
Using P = -0.07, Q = -0.41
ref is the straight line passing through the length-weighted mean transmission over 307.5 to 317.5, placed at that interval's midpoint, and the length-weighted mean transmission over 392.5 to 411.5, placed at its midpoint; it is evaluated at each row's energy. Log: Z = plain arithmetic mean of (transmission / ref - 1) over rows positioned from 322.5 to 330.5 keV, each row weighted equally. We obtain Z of -0.24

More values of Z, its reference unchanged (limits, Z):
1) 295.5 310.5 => 0.37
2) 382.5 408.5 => 0.02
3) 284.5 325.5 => 0.07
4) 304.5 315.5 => 0.14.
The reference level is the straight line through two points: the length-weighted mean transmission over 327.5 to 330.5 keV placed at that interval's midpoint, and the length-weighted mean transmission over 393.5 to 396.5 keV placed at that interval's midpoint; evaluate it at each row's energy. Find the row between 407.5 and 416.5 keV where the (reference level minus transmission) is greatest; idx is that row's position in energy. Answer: 415.0 keV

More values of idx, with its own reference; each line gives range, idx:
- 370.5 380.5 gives 380.0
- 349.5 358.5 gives 355.0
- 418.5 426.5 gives 425.0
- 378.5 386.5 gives 386.0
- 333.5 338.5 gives 334.0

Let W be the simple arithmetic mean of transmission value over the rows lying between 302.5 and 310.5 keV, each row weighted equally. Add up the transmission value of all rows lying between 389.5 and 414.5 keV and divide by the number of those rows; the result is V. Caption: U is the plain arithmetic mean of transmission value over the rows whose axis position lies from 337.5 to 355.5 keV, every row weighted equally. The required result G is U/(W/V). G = 1.5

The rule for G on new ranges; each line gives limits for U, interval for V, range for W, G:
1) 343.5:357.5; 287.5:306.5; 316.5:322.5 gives 2.2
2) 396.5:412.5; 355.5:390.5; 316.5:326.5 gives 2.8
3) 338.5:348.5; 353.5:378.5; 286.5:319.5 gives 1.9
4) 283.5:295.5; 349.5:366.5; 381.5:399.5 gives 0.8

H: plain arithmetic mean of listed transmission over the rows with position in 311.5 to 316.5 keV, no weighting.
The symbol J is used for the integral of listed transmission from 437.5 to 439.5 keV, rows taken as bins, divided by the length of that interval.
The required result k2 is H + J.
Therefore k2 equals 2.08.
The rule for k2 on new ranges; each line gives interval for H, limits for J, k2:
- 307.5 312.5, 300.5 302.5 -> 2.10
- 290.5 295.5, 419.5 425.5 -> 2.08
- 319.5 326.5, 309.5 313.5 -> 1.49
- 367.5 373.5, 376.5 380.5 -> 2.64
